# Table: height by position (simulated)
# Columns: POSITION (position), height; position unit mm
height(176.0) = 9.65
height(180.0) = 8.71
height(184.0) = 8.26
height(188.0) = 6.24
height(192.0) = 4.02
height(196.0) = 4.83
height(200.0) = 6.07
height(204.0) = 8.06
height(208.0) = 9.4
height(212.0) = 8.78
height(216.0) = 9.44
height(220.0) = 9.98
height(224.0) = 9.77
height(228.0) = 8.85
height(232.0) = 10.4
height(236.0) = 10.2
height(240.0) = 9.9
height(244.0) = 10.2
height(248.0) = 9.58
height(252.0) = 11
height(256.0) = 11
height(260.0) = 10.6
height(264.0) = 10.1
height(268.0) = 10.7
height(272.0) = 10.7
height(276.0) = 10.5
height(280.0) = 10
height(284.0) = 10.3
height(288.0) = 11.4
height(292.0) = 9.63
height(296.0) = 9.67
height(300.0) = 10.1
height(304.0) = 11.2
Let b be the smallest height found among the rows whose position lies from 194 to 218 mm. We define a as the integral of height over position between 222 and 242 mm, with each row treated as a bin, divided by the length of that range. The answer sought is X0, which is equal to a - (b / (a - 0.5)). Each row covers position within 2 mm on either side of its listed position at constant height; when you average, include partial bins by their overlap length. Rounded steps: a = 9.8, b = 4.83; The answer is 9.3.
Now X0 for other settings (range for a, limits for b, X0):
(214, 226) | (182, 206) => 9.3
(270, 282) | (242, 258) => 9.4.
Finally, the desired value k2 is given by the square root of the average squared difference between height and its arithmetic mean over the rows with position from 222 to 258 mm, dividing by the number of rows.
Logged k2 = 0.64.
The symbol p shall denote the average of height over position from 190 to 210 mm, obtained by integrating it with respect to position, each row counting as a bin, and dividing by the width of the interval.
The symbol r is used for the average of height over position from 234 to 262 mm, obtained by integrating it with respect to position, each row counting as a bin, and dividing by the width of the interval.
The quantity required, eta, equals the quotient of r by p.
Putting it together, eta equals 1.6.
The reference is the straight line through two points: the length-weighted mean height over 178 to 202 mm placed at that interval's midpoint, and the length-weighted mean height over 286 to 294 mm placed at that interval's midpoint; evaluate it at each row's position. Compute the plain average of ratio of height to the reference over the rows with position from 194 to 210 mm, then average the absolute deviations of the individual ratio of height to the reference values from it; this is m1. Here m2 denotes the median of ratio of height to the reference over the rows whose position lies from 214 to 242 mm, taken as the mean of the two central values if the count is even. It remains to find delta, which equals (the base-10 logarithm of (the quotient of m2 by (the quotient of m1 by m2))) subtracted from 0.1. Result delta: -0.77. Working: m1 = 0.214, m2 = 1.26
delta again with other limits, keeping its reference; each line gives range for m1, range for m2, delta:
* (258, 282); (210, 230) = -1.50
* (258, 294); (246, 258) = -1.31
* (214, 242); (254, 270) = -1.29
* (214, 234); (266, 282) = -1.24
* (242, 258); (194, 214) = -1.39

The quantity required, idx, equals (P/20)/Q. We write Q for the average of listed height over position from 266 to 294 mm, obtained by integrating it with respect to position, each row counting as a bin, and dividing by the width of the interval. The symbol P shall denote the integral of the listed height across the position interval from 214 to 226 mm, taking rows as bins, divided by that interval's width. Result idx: 0.0465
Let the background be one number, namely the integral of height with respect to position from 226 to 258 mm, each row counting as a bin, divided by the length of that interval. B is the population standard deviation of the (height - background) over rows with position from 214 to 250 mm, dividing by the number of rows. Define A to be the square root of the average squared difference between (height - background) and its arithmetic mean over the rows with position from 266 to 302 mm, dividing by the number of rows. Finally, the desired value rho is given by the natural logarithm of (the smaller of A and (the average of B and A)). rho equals -0.7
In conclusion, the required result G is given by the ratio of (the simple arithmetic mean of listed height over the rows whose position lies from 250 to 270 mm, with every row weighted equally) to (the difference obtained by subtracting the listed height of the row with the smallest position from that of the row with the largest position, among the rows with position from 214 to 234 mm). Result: 11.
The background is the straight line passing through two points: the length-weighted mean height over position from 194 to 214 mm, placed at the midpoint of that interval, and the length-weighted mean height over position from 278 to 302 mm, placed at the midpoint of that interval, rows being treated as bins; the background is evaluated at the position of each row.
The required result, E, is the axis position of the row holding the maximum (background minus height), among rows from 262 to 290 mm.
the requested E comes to 280.0 mm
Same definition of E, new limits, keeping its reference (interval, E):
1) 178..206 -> 192.0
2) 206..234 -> 228.0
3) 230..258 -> 248.0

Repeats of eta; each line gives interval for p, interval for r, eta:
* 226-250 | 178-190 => 0.8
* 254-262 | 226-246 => 0.9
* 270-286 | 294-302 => 1.0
